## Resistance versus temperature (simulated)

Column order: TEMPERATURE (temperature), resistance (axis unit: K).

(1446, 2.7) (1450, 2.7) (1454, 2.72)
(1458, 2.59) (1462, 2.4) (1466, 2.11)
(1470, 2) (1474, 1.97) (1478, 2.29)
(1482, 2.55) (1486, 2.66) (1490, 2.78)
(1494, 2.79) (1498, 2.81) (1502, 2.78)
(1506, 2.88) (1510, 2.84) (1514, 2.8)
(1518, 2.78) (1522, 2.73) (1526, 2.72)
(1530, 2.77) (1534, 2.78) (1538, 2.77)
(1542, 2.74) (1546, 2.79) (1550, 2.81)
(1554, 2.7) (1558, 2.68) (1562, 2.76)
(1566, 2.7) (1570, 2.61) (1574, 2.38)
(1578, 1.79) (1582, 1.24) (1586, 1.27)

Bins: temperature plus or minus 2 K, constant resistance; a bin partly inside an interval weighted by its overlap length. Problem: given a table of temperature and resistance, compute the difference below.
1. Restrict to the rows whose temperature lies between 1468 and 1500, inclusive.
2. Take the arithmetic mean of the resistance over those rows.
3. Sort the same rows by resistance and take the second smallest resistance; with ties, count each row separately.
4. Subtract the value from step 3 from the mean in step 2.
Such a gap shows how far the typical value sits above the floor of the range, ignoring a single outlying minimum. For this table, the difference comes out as 0.48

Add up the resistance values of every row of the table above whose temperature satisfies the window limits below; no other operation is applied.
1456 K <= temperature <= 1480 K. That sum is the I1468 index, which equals 13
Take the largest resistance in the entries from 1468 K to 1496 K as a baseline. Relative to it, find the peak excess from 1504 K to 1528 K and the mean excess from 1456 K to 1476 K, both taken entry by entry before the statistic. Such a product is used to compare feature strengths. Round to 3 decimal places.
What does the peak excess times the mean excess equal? -0.052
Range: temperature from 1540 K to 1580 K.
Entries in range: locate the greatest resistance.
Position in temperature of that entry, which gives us 1550 K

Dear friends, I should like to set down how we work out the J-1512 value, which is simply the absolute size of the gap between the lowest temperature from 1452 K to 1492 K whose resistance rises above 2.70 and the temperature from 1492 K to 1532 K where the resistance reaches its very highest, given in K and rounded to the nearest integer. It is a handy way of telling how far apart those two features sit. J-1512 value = 52 K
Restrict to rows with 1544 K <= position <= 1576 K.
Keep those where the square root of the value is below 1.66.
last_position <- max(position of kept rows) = 1574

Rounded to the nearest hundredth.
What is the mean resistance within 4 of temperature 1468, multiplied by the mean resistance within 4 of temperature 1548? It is 5.75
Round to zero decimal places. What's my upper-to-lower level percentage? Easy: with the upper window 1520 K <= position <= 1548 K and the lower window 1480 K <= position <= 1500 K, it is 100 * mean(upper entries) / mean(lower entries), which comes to 101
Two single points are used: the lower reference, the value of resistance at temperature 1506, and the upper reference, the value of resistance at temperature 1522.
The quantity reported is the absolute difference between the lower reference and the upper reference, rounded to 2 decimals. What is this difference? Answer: 0.15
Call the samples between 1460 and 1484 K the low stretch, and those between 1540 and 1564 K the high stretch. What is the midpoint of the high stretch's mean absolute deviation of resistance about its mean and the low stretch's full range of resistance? 0.31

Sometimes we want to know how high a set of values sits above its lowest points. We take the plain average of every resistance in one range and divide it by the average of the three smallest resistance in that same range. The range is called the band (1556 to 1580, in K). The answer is 1.10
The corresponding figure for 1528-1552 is 1.01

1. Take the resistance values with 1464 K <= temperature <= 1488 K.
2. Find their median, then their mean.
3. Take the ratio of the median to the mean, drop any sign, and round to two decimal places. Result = 0.97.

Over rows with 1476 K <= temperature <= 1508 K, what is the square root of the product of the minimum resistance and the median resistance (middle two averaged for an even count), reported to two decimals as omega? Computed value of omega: 2.52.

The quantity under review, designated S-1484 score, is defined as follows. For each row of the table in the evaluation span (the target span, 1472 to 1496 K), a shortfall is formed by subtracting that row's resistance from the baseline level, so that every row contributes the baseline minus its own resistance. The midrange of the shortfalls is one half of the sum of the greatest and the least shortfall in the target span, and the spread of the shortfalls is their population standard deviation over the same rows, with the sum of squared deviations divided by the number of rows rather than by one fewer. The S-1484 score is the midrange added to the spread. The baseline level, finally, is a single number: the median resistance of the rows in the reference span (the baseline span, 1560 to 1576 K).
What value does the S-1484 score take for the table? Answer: 0.57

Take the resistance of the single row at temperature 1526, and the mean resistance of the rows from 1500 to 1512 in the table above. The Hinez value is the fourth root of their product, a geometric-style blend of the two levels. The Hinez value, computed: 1.67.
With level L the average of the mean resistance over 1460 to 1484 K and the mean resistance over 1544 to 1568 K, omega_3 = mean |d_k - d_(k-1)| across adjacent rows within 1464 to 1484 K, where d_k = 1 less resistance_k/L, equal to 0.073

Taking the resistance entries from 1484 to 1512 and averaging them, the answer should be 2.79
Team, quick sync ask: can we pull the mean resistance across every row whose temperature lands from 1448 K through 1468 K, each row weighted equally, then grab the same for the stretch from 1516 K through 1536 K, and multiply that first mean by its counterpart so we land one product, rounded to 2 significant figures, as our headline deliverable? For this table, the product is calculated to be 6.9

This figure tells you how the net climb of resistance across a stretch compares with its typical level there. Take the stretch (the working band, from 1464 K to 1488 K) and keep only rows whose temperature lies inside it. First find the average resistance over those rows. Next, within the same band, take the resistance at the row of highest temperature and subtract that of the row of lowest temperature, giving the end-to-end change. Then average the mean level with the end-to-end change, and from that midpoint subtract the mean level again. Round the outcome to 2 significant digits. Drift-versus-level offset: -0.86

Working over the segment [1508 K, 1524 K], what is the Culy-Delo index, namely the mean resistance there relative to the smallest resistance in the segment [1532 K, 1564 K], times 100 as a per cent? 104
